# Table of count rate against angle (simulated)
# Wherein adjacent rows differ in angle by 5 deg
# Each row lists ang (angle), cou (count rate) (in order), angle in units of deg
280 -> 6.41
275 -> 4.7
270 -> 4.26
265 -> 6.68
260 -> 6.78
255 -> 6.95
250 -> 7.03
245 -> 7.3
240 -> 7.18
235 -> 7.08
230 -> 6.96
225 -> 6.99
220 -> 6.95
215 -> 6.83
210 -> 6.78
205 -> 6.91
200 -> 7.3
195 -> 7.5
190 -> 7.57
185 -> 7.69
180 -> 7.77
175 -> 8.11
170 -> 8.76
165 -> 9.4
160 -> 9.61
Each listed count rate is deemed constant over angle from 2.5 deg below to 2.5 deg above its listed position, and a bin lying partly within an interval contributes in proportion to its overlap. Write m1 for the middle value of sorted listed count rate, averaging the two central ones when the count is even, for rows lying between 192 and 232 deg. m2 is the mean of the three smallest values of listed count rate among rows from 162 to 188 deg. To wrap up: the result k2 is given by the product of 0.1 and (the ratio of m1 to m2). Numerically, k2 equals 0.089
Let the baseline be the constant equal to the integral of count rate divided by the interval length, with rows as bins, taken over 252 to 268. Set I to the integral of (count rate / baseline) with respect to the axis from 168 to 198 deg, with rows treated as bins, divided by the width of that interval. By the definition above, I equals 1.170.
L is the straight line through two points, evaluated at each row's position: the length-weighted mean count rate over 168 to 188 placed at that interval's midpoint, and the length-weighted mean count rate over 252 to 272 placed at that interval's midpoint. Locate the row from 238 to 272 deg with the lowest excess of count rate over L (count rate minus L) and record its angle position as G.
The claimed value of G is 270 deg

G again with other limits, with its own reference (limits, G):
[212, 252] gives 215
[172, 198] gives 180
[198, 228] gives 210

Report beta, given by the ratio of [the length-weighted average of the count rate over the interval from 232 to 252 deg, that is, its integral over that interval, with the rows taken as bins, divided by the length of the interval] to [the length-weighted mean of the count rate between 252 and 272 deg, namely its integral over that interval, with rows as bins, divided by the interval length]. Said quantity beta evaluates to 1.15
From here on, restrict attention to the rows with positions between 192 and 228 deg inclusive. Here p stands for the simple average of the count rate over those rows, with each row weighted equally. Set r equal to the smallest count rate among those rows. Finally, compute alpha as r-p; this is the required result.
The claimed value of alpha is -0.3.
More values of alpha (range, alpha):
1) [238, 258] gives -0.2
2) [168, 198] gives -0.4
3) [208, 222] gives -0.1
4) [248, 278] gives -1.8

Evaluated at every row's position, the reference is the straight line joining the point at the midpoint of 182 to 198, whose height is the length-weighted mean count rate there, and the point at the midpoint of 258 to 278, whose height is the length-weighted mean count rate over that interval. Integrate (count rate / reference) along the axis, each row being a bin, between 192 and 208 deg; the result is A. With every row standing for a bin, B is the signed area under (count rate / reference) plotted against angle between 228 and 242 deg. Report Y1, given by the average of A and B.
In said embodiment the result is 15.6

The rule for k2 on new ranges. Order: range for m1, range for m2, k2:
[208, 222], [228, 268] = 0.100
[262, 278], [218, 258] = 0.068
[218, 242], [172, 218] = 0.102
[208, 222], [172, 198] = 0.090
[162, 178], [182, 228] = 0.128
